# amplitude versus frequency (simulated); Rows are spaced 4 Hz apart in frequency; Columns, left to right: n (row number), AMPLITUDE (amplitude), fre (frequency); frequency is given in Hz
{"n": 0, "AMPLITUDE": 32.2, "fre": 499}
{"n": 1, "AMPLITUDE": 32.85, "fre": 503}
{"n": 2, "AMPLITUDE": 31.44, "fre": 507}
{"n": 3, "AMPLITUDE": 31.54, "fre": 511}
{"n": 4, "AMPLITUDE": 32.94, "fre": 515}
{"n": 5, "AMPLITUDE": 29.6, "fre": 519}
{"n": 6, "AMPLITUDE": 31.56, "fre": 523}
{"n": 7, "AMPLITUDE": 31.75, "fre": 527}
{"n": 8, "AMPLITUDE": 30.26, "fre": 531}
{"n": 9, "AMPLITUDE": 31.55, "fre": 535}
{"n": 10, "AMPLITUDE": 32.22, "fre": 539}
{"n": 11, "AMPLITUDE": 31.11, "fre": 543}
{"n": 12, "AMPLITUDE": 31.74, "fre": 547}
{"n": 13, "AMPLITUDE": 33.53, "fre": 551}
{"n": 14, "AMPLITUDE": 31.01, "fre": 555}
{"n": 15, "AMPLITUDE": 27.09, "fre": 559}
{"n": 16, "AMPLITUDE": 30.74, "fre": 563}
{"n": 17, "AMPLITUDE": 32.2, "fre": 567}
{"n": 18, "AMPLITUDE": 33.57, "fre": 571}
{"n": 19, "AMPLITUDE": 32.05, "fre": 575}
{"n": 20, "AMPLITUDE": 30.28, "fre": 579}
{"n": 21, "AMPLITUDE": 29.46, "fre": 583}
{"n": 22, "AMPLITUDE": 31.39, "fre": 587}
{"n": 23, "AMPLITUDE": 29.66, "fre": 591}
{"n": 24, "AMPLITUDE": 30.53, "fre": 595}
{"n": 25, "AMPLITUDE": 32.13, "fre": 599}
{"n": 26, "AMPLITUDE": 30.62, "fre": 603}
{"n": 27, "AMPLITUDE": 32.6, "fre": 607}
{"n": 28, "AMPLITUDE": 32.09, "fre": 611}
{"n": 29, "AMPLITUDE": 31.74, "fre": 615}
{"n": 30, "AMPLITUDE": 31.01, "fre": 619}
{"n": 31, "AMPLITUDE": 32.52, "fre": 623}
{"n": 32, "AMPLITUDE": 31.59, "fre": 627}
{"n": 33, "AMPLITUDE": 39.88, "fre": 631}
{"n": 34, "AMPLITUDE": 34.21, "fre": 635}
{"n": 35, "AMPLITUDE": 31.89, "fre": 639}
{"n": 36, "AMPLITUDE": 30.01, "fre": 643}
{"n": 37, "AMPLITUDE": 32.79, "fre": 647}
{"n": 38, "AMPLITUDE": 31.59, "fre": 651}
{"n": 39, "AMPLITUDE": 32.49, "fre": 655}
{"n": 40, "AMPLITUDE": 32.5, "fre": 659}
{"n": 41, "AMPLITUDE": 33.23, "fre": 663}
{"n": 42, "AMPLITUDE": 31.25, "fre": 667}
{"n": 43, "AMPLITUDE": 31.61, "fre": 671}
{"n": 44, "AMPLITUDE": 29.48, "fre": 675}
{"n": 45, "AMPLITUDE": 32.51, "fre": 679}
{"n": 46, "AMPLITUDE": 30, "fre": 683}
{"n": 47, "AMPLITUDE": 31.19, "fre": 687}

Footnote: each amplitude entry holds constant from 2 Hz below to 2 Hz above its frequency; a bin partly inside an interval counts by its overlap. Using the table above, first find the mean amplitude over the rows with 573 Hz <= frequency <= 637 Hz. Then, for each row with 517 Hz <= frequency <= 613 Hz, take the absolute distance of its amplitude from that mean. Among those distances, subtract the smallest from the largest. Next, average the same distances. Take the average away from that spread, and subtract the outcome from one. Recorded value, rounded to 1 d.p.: -2.7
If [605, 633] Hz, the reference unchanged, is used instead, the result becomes -5.3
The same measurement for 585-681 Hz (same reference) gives -5.6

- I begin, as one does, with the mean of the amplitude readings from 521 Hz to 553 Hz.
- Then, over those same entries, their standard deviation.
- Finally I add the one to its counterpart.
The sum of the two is 32.6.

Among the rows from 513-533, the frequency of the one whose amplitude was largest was 515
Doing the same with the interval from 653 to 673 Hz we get 663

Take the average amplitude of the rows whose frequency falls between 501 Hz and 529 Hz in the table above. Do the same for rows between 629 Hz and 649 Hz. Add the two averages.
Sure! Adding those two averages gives 65.4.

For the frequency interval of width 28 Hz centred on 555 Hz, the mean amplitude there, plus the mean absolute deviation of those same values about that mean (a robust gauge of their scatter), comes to 32.3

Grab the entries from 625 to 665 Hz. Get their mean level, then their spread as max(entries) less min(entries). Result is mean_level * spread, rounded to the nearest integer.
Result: 326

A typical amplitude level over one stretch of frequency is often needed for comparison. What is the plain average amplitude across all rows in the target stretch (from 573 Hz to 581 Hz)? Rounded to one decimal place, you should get 31.2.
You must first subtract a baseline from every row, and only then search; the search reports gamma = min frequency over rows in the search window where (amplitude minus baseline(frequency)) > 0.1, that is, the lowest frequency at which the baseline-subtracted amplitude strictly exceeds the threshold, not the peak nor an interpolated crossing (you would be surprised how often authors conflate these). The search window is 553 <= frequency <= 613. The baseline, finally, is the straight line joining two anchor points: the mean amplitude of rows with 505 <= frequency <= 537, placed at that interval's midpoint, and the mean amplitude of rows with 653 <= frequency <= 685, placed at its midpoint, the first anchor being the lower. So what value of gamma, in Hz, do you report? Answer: 567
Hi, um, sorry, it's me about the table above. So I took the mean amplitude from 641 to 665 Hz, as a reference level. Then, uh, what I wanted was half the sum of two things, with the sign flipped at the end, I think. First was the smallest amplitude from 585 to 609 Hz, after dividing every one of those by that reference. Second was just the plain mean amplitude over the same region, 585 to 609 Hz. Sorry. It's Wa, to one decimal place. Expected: -16.0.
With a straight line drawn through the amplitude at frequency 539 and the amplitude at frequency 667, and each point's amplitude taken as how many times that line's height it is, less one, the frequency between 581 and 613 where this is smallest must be 583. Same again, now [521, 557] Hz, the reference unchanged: 531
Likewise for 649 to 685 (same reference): 675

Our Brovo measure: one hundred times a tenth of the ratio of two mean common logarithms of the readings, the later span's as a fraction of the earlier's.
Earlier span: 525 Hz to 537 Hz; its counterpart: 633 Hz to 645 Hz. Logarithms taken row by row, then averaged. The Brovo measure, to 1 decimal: 10.1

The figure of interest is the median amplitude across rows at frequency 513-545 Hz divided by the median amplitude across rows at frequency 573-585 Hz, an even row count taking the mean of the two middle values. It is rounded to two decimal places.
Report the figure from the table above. 1.04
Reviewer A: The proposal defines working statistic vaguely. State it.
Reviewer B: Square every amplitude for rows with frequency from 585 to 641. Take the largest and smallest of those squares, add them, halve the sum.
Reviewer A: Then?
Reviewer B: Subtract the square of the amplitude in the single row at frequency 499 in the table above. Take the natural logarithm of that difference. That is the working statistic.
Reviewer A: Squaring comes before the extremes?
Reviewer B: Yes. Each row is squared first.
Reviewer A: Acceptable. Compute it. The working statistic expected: 5.3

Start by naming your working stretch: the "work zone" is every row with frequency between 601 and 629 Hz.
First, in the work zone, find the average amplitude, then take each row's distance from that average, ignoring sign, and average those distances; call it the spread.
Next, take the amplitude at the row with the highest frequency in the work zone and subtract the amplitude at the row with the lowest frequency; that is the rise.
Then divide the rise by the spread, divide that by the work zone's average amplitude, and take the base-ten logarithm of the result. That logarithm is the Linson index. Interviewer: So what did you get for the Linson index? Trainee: -1.3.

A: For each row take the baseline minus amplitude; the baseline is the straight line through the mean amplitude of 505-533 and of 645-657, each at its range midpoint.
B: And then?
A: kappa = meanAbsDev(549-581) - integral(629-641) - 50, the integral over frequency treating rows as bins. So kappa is -11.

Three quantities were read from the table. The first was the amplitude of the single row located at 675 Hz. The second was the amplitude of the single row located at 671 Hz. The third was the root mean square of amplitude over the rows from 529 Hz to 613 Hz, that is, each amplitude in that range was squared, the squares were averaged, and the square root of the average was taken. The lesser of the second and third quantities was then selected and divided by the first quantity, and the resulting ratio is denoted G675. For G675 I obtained 1.06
